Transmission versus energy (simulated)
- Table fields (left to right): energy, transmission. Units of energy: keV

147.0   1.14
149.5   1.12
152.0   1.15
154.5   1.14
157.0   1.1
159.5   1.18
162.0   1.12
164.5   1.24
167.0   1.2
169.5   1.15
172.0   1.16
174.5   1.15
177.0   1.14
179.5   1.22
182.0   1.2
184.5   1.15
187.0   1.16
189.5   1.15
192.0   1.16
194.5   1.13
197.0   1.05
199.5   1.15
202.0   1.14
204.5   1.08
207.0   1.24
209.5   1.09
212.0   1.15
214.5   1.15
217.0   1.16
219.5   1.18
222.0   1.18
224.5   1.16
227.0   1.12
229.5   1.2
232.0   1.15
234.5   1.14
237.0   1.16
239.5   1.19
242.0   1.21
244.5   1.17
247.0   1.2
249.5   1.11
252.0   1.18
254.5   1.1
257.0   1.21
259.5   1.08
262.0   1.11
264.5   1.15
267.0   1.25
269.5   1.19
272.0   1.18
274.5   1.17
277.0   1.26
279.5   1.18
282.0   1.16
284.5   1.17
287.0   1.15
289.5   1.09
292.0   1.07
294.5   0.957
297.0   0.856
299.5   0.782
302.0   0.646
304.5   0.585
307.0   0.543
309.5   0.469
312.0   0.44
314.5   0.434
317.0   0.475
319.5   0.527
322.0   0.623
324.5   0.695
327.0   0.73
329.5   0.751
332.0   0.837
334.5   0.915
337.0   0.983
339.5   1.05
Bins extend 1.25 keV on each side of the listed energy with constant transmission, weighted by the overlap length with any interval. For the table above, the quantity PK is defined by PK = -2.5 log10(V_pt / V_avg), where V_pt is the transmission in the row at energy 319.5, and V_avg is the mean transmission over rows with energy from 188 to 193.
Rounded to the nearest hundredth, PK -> 0.85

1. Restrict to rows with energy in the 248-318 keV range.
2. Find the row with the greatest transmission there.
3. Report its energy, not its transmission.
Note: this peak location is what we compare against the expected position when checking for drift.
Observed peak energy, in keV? 277.0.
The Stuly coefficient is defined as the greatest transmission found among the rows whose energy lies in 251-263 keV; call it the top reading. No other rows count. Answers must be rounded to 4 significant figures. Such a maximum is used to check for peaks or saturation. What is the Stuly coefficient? 1.210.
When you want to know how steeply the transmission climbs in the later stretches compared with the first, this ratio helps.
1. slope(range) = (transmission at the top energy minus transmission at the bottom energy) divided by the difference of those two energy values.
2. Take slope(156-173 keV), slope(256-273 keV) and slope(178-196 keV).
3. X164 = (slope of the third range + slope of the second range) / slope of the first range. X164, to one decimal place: -2.0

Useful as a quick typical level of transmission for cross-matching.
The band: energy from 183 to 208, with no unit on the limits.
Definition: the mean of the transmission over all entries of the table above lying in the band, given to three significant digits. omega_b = 1.14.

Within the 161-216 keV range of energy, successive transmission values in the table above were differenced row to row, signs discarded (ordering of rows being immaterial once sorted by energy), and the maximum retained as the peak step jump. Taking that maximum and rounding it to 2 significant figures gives 0.16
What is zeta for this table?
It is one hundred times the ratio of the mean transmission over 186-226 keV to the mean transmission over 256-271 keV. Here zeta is 98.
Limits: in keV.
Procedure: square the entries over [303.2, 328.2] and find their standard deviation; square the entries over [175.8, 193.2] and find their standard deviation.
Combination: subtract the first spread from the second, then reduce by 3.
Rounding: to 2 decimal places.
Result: -3.05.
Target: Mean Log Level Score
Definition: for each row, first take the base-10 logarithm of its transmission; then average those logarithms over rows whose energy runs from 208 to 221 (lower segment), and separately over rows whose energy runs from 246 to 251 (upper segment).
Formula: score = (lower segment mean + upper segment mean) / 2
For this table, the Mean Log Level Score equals 0.061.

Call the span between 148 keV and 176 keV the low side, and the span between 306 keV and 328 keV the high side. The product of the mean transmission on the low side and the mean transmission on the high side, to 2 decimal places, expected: 0.63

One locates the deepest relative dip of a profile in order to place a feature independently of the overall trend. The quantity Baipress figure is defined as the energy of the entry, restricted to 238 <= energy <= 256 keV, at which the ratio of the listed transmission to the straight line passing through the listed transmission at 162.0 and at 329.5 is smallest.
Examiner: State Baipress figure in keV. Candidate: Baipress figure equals 249.5 keV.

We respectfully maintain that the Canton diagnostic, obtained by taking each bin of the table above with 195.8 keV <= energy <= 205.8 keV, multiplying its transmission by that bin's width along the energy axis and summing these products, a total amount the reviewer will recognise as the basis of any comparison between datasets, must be 11.1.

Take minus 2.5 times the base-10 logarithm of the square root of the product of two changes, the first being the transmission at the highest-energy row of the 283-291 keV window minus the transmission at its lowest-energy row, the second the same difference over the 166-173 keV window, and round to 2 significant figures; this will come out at 3.1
